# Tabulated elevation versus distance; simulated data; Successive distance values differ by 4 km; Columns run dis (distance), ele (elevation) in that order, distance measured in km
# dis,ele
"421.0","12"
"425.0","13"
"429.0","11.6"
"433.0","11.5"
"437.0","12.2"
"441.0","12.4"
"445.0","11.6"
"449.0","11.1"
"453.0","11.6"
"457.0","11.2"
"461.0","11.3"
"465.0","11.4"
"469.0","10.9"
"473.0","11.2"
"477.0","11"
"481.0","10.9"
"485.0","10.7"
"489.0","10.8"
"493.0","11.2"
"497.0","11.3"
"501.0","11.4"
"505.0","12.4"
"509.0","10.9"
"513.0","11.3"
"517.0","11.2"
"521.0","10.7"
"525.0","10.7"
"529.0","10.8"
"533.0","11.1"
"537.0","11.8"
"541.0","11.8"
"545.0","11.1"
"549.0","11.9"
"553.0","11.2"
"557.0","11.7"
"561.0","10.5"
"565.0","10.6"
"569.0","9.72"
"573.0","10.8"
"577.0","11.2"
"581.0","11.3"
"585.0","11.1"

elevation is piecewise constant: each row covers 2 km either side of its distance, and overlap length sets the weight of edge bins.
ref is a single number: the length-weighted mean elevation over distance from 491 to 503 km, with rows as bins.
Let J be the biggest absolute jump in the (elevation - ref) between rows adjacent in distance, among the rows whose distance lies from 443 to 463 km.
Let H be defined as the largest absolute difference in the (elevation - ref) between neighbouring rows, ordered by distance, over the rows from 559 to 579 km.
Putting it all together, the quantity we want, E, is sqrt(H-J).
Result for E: 0.76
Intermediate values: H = 1.08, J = 0.50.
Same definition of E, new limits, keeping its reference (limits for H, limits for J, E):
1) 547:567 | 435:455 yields 0.63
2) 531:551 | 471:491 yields 0.77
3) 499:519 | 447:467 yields 1.00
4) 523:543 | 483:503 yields 0.55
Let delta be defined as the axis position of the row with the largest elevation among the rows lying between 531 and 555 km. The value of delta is 549.0 km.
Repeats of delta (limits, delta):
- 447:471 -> 453.0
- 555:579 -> 557.0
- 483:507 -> 505.0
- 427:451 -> 441.0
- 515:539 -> 537.0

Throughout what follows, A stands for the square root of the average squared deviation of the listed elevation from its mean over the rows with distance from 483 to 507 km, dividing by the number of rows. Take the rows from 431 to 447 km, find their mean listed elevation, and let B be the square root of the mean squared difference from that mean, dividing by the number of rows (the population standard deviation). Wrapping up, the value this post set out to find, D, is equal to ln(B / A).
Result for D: -0.4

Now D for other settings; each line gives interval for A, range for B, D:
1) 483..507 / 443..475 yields -0.9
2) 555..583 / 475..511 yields -0.2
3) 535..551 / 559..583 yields 0.5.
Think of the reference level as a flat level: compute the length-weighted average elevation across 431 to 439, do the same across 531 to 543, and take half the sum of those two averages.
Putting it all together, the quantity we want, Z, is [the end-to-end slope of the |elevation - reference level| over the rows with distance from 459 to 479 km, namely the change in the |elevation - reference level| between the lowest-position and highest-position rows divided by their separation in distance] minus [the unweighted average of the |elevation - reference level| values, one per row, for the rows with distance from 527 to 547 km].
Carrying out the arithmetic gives -0.4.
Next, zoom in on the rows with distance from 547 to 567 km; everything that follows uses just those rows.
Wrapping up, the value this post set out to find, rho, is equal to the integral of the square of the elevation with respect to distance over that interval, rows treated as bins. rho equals 2506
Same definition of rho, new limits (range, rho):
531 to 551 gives 2666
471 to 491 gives 2386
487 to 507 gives 2614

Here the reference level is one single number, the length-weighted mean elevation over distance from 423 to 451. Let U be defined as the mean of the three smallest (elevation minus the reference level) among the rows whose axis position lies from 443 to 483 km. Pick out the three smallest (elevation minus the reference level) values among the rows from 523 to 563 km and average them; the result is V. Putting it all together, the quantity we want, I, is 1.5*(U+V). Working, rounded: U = -0.98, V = -1.25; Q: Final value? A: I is -3.34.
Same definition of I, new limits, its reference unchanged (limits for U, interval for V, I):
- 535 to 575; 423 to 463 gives -3.53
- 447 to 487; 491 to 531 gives -3.39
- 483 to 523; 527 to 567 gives -3.69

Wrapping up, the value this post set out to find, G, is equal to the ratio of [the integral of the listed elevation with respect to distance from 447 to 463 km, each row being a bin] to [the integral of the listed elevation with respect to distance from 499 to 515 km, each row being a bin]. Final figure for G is 0.98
